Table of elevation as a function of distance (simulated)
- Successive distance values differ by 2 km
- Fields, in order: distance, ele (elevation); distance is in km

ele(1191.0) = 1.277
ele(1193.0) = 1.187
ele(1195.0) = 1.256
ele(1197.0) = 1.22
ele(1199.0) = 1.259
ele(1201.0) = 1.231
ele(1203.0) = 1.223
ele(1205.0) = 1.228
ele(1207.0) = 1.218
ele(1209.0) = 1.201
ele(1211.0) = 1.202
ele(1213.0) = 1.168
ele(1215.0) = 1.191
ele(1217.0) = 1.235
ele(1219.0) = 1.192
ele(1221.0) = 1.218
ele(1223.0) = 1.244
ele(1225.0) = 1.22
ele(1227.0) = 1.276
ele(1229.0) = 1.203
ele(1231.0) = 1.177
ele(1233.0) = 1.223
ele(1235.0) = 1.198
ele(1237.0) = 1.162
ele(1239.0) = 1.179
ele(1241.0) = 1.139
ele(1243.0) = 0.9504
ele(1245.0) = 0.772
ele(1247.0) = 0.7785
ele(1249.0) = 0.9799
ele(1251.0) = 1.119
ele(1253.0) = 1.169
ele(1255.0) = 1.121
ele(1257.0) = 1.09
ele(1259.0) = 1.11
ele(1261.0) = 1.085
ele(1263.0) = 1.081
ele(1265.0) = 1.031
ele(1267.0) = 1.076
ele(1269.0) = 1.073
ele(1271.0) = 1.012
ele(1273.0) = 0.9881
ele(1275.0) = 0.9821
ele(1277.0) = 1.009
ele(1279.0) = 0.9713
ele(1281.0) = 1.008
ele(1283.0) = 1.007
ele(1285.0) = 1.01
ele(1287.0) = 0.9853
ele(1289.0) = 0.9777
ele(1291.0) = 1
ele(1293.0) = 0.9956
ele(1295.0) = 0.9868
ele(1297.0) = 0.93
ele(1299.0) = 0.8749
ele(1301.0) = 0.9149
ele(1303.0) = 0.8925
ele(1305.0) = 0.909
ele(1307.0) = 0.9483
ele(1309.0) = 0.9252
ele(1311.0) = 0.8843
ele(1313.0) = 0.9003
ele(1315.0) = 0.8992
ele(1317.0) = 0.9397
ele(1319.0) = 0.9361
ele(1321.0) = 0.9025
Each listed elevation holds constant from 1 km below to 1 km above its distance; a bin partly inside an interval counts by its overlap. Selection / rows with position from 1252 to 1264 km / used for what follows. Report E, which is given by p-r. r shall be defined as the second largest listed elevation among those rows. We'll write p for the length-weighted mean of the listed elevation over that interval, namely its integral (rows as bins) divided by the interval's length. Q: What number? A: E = -0.012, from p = 1.11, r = 1.121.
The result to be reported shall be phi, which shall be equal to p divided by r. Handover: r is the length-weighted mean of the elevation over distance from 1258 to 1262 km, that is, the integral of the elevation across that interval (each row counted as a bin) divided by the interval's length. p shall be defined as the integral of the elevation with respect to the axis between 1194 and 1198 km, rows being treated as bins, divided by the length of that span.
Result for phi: 1.1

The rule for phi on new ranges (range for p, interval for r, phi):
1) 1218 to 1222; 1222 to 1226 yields 1.0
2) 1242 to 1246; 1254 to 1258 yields 0.8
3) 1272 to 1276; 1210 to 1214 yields 0.8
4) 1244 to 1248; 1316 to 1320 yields 0.8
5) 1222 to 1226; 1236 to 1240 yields 1.1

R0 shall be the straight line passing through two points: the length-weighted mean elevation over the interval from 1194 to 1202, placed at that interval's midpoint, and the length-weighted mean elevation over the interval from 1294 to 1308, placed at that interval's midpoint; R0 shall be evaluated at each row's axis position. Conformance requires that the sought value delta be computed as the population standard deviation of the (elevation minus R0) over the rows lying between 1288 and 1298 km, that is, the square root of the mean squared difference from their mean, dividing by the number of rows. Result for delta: 0.021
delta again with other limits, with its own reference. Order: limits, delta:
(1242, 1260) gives 0.154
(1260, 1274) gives 0.028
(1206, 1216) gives 0.011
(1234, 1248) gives 0.164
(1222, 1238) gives 0.026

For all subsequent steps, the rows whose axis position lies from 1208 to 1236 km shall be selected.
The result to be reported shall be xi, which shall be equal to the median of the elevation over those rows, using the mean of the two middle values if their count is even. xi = 1.20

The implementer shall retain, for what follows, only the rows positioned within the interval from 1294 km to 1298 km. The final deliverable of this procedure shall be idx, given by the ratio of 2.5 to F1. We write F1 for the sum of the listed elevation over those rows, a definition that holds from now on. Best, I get 1.30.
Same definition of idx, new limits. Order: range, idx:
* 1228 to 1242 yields 0.30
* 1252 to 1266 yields 0.33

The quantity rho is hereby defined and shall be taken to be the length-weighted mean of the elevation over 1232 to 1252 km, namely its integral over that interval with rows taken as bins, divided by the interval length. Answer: 1.05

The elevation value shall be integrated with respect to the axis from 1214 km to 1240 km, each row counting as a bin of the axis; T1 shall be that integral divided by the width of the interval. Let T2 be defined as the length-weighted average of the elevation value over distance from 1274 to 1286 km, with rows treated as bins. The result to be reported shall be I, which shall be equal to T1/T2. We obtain 1.21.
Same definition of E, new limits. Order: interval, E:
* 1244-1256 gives -0.131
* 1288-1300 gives -0.035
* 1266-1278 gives -0.050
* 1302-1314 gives -0.015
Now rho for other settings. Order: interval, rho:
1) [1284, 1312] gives 0.95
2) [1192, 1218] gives 1.22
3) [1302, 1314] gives 0.91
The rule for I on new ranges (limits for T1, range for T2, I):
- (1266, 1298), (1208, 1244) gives 0.84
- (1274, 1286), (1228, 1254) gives 0.92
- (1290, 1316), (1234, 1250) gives 0.91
